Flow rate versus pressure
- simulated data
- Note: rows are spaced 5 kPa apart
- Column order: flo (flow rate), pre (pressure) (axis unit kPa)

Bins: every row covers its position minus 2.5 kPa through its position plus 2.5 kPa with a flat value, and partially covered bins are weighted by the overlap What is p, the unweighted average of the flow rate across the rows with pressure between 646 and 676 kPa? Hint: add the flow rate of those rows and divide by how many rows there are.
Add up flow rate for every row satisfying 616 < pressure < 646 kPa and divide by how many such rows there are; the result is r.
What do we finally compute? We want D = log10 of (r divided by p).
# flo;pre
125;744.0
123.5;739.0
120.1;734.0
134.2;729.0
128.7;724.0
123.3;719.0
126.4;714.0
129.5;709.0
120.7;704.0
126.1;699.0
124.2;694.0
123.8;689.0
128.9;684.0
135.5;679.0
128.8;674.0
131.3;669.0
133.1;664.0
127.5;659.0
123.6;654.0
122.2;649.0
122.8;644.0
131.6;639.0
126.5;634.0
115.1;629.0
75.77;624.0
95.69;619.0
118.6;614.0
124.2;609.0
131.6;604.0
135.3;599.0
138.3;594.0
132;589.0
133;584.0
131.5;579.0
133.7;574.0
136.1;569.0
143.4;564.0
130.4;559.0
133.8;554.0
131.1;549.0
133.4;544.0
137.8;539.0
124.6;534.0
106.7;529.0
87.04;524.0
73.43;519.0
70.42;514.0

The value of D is -0.060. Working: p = 128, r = 111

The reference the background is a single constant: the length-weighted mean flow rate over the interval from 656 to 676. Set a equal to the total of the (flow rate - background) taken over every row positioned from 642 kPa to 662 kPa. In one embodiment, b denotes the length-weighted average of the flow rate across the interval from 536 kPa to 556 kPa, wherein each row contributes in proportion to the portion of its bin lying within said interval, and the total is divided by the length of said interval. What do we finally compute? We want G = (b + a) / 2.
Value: 55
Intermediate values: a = -24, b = 134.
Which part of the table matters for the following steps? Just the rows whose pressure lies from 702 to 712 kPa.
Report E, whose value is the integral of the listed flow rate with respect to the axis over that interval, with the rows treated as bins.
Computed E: 1254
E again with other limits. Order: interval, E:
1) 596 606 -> 1338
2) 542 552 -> 1323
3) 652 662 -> 1260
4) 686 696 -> 1242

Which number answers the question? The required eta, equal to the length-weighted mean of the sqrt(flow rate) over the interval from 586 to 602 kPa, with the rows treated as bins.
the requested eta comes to 11.6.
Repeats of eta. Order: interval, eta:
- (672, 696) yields 11.3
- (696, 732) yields 11.3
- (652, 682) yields 11.4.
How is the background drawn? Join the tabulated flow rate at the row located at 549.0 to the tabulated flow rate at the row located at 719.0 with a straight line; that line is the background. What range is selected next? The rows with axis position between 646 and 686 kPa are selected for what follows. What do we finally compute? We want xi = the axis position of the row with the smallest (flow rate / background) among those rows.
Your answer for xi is 649.0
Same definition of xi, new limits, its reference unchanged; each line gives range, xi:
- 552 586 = 559.0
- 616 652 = 624.0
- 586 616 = 614.0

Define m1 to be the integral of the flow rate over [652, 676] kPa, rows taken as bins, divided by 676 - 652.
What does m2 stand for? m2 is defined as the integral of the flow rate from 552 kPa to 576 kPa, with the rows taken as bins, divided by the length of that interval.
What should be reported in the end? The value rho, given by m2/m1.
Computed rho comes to 1.05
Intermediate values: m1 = 129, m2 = 136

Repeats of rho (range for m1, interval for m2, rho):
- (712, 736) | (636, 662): 0.99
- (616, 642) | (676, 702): 1.17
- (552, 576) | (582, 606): 0.99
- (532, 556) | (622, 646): 0.87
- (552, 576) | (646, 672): 0.94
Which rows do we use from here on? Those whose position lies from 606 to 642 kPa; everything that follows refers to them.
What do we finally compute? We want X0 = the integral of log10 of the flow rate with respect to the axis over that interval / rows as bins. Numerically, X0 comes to 74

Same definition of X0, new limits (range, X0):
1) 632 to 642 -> 21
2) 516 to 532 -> 31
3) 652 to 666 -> 30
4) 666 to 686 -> 42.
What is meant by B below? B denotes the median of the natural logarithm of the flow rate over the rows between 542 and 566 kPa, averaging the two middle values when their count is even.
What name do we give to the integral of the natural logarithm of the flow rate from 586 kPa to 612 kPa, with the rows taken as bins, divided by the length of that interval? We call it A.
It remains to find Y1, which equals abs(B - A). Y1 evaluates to 0.01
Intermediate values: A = 4.88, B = 4.89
